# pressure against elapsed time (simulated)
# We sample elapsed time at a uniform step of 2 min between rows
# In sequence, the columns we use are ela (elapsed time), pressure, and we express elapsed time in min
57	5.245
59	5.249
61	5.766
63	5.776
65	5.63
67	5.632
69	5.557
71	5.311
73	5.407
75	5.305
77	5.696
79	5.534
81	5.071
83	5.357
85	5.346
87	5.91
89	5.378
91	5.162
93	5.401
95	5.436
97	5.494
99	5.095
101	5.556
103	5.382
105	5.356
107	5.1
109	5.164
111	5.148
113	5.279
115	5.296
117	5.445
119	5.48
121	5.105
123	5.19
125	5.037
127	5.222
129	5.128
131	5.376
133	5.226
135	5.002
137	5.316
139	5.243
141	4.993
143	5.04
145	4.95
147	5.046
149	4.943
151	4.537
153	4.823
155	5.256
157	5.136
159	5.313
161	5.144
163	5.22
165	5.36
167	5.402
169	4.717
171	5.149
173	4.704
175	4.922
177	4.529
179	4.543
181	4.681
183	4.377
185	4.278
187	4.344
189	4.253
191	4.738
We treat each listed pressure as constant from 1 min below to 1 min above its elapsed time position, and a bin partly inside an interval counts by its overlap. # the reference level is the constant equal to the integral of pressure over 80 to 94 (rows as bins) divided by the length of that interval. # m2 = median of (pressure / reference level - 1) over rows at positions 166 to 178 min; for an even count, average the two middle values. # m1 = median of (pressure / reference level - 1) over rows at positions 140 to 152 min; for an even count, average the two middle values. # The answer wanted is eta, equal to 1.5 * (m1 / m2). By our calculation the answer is 1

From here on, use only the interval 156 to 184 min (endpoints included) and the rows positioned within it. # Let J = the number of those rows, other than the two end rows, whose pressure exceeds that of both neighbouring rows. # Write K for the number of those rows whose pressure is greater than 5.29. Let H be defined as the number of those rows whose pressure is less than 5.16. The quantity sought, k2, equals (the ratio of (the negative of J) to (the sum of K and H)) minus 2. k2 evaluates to -2.38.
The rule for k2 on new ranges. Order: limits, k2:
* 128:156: -2.36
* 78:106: -2.31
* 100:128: -2.30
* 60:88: -2.36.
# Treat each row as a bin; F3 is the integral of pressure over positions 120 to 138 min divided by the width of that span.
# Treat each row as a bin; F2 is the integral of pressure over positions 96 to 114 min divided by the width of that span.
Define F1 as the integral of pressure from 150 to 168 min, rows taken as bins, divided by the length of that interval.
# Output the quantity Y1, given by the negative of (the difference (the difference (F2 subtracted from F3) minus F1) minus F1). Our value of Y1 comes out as 10.4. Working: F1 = 5.13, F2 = 5.29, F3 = 5.2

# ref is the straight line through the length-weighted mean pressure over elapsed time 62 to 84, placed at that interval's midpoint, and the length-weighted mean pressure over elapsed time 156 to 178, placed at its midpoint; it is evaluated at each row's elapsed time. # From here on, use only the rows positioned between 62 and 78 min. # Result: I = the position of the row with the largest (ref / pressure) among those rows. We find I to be 71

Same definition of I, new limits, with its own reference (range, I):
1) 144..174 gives 151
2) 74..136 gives 81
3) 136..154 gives 151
